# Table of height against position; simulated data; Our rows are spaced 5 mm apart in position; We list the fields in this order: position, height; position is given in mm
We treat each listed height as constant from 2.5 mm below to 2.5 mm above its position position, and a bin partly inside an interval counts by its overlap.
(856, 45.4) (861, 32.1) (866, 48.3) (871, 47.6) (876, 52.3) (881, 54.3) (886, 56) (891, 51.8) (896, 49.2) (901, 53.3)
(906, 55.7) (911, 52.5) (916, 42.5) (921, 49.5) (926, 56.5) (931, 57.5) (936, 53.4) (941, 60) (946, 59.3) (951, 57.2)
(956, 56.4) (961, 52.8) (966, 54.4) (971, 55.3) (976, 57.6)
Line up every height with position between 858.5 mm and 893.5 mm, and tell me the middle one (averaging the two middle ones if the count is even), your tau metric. 51.8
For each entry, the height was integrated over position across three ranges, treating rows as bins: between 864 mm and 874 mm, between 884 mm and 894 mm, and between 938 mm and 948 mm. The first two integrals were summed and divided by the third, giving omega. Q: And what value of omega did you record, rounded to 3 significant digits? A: 1.71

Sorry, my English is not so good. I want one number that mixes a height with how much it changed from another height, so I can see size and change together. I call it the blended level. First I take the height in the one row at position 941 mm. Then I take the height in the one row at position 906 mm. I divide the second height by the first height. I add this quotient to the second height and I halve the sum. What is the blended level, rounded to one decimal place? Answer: 28.3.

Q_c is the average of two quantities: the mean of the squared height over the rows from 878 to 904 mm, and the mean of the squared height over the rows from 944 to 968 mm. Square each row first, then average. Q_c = 2975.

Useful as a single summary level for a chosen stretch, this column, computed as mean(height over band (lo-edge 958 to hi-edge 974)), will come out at 54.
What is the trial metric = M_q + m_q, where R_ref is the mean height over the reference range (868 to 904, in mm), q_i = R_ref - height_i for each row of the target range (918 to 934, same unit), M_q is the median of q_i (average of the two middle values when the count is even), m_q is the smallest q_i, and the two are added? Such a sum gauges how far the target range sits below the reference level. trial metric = -9.9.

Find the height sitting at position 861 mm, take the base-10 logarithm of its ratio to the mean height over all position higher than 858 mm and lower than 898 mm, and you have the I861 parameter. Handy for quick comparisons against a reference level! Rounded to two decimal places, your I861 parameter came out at -0.18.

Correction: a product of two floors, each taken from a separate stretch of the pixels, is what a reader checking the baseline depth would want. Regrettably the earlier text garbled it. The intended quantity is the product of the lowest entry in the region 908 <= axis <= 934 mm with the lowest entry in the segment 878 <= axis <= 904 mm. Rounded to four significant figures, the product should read 2091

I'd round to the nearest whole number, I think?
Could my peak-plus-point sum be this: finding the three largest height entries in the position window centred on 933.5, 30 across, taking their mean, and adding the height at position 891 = 111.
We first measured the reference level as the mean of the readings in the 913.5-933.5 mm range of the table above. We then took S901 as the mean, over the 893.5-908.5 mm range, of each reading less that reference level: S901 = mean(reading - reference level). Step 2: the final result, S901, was 1.2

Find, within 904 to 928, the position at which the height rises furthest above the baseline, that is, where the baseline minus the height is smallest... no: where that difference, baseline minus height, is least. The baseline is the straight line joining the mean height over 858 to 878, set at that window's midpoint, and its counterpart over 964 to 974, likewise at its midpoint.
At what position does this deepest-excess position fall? 906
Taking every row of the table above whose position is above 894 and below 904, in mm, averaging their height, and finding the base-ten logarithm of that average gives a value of 1.71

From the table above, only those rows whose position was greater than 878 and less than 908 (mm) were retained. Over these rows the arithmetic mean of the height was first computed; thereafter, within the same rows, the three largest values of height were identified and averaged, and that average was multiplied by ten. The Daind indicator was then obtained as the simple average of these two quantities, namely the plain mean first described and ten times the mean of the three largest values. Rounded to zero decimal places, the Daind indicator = 303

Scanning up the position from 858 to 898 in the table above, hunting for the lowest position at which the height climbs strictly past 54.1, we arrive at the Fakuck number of 881 mm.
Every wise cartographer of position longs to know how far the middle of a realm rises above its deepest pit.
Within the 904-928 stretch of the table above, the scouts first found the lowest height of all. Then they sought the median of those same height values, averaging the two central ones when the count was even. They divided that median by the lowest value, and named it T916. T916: 1.24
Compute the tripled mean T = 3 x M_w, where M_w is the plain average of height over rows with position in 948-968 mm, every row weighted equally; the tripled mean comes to 166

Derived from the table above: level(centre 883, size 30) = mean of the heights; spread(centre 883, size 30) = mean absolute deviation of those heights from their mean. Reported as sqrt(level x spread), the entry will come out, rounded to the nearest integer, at 11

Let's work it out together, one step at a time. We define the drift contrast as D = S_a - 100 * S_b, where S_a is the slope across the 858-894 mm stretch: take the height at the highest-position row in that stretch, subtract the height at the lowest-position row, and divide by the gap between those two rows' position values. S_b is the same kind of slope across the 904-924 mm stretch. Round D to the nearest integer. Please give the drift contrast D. 42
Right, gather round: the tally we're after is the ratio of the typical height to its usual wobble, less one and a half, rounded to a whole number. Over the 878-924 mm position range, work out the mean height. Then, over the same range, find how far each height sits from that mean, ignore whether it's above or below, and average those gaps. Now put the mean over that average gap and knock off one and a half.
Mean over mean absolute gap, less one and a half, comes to 15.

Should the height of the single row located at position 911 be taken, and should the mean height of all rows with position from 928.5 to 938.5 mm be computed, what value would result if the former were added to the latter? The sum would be 108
